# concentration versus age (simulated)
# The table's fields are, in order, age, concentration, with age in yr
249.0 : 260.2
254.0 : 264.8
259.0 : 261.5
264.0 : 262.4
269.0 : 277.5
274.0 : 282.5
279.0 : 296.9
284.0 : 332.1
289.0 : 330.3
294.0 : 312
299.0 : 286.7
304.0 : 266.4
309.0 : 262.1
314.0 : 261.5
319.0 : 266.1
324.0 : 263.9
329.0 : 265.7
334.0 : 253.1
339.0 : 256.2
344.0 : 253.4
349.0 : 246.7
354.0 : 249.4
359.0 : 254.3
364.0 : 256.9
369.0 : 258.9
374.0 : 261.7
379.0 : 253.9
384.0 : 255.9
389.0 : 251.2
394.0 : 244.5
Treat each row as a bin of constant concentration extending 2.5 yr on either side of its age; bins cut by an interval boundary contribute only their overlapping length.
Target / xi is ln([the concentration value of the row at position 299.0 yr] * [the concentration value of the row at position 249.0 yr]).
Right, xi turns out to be 11.2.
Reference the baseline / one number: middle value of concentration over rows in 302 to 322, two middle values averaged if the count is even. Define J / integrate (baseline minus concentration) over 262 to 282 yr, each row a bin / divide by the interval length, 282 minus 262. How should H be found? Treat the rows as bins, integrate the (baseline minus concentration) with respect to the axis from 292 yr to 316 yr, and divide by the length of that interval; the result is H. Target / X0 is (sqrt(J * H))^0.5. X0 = 3.9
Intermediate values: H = -13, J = -17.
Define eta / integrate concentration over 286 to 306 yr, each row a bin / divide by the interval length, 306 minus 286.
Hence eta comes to 300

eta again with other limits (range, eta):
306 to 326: 263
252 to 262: 263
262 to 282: 282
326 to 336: 260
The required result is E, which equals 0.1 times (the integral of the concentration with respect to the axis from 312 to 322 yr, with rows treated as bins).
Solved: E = 264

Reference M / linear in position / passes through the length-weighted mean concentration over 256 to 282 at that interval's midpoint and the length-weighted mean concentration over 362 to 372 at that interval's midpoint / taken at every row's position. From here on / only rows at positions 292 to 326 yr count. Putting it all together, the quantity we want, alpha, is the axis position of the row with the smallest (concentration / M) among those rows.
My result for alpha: 309.0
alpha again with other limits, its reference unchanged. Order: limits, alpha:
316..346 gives 334.0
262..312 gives 264.0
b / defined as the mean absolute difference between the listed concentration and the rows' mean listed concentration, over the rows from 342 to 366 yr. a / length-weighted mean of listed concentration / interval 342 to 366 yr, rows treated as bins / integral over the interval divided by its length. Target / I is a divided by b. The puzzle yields 77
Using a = 252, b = 3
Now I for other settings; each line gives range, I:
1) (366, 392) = 80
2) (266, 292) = 14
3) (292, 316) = 16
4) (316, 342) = 51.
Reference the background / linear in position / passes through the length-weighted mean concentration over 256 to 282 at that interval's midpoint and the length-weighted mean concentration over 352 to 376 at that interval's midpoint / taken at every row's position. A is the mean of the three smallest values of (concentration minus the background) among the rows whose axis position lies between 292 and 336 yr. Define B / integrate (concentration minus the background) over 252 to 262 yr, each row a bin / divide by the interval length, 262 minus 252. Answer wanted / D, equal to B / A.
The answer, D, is 2.3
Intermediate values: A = -7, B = -17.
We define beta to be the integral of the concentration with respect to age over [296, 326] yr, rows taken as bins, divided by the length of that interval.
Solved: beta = 269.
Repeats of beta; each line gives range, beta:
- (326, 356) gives 254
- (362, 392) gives 256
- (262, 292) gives 298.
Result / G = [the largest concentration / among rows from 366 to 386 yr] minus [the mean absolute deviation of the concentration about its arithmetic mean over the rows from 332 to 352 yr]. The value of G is 259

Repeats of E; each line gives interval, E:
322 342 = 519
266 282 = 458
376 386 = 255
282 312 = 891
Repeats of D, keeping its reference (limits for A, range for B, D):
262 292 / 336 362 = 2.6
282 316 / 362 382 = -0.7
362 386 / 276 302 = 21.4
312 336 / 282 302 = -7.6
